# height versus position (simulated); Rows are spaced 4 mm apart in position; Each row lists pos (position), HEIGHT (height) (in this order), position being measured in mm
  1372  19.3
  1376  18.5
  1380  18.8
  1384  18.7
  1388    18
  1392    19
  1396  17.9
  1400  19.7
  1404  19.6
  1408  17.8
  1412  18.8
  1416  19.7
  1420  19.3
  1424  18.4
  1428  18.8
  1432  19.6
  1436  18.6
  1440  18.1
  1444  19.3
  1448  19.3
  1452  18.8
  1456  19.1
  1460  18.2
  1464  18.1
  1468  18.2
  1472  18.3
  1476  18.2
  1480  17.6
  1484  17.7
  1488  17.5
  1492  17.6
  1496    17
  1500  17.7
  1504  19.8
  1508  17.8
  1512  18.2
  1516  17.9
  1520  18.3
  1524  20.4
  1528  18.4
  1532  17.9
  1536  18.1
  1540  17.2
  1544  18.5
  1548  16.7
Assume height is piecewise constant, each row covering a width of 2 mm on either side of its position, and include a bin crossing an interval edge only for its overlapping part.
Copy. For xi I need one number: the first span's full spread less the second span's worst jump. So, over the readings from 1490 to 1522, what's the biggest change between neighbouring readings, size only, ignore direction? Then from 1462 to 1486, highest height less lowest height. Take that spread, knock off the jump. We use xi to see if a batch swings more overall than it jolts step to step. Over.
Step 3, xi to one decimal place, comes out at -1.4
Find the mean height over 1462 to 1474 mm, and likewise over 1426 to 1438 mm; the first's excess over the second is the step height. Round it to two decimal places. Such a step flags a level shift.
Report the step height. -0.80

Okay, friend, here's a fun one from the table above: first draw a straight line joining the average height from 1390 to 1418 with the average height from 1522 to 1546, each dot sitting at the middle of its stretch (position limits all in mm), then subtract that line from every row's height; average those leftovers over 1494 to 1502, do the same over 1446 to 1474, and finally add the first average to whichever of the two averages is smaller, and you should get -2.4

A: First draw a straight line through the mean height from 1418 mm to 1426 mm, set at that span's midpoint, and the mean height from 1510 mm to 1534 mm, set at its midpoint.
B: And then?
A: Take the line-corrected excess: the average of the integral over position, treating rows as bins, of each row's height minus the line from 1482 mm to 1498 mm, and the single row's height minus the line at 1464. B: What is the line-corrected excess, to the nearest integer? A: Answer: -10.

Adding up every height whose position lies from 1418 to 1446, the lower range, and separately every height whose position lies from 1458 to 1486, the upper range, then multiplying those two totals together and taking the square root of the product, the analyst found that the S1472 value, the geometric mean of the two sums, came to 129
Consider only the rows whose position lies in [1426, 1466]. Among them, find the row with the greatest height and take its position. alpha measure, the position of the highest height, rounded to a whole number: 1432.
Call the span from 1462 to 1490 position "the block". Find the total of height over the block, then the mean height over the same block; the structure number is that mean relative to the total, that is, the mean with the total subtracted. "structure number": -108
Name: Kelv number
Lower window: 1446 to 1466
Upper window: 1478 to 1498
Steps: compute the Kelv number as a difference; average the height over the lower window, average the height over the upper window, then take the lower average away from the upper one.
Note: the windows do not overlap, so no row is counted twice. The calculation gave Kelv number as -1.2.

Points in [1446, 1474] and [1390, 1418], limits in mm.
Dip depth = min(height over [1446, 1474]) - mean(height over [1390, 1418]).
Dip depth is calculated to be -0.8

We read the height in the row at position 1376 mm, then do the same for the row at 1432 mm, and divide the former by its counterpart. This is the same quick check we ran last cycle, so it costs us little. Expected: 0.94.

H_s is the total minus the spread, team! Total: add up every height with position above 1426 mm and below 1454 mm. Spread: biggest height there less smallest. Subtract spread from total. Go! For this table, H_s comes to 131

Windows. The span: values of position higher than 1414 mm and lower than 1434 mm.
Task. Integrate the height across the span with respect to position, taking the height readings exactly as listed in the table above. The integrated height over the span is 383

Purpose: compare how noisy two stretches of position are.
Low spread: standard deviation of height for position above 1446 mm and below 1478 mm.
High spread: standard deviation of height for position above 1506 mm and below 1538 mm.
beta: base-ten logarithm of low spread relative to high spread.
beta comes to -0.25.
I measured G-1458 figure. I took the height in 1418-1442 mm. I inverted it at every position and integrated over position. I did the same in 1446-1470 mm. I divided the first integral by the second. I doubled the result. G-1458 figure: 1.98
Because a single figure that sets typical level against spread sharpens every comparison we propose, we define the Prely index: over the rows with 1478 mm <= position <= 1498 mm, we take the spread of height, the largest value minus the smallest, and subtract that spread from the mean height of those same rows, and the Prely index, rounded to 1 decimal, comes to 16.8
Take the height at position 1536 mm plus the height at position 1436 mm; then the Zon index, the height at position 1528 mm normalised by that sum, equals 0.501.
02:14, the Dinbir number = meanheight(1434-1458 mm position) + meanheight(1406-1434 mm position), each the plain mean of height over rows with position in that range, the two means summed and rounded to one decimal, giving 37.8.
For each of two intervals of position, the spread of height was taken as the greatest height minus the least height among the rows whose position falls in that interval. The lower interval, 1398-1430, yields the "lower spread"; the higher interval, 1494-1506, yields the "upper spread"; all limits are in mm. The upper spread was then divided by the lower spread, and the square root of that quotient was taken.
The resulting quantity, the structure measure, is 1.21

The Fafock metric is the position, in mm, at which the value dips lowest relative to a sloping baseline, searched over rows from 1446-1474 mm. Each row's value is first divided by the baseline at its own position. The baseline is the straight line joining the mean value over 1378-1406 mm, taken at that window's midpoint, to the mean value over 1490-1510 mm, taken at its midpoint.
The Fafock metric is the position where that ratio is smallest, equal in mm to 1464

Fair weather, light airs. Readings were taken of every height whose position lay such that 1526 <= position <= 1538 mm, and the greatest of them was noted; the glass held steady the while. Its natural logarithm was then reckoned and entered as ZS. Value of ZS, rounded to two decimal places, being 2.91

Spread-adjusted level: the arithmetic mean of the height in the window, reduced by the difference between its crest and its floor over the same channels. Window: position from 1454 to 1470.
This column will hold 17.4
